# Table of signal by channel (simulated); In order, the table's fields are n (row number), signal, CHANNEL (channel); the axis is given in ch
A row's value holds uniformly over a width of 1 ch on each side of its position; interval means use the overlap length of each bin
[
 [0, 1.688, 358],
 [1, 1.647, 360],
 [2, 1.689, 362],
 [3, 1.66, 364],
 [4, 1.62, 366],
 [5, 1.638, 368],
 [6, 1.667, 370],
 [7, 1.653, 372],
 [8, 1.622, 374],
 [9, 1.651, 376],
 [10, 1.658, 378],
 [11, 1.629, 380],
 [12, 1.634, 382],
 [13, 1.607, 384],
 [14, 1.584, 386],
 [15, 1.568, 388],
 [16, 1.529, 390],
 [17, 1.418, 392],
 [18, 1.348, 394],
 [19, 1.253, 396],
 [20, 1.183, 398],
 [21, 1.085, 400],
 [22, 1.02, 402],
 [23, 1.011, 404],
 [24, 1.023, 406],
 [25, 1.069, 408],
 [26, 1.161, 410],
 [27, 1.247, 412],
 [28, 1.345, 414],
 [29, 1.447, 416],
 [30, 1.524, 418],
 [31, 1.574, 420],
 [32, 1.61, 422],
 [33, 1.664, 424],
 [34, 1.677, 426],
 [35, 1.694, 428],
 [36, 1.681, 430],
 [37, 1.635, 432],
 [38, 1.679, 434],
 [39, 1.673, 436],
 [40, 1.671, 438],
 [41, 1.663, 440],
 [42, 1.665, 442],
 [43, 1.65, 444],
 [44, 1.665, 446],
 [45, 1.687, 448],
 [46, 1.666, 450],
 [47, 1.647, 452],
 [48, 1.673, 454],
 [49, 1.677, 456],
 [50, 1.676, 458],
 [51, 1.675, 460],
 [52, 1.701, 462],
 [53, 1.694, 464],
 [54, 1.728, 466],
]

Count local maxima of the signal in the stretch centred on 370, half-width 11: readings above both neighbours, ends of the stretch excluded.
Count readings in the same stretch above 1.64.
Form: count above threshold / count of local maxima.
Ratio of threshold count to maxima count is 2.3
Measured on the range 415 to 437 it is 3.0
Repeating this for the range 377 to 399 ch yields 1.0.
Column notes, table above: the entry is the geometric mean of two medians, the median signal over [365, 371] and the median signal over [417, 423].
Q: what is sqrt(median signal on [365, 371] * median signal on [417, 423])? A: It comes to 1.61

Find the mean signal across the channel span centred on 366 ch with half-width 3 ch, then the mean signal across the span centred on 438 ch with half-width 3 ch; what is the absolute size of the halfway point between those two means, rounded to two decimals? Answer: 1.65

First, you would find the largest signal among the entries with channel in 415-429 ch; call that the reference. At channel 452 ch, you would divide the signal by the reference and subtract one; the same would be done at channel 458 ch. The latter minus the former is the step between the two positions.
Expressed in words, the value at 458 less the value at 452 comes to 0.017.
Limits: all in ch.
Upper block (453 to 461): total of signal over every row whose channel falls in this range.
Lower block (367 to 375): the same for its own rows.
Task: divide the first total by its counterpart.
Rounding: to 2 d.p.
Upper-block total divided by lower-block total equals 1.02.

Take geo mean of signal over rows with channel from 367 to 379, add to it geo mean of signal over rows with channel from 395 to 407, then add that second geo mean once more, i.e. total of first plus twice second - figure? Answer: 3.83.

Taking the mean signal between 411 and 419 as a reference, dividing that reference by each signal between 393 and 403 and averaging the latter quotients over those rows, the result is 1.19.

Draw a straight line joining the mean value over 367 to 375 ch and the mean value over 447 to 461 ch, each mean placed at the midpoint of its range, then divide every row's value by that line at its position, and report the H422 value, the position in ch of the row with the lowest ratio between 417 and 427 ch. 418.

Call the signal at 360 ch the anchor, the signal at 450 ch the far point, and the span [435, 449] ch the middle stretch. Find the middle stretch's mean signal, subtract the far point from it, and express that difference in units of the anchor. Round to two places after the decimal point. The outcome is 0.00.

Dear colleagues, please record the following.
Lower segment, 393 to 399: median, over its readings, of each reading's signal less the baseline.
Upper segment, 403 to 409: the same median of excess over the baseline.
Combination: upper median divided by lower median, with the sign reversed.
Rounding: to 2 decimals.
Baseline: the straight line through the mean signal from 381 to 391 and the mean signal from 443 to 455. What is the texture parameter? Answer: -1.71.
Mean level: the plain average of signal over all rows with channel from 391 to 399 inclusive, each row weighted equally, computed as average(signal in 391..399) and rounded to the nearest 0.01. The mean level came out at 1.30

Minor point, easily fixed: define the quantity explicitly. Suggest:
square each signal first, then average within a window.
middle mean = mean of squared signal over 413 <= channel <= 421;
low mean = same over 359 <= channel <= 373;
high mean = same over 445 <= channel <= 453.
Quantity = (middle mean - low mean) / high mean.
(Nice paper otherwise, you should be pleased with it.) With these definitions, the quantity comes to -0.2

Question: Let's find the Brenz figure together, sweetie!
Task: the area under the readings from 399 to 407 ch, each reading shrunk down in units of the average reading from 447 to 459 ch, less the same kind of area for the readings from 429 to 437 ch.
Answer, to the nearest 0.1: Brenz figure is -3.0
